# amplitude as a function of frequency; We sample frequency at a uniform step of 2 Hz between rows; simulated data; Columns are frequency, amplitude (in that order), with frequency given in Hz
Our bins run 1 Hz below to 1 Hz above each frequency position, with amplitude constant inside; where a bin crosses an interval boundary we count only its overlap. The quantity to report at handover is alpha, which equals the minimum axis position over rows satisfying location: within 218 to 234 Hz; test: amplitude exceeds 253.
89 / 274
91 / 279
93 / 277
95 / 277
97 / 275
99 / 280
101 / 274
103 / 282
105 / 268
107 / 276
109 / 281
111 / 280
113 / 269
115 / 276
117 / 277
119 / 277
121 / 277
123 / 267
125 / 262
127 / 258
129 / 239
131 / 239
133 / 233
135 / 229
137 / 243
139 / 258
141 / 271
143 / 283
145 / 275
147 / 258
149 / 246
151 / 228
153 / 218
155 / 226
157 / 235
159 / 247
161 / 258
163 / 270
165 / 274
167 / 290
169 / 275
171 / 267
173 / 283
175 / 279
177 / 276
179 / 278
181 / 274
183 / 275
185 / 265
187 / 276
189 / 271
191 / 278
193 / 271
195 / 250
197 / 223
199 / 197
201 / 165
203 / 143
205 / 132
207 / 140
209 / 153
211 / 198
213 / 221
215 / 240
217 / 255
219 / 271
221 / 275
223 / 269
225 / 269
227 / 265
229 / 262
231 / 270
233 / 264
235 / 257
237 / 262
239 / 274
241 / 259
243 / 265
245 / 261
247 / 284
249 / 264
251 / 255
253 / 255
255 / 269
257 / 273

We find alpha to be 219 Hz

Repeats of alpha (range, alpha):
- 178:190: 179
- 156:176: 161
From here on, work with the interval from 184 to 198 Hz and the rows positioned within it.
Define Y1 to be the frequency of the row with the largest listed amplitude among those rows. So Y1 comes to 191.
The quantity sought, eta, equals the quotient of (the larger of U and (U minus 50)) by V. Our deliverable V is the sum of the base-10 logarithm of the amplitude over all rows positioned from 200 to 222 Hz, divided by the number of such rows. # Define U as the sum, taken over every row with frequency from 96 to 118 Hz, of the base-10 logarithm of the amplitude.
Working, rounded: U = 26.9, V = 2.28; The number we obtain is 11.76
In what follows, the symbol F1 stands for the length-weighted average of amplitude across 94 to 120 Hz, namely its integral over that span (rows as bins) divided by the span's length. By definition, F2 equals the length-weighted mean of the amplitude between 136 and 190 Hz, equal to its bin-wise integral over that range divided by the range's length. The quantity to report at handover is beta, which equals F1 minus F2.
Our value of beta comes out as 13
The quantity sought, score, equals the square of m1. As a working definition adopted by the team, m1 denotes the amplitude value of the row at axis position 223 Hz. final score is 72361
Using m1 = 269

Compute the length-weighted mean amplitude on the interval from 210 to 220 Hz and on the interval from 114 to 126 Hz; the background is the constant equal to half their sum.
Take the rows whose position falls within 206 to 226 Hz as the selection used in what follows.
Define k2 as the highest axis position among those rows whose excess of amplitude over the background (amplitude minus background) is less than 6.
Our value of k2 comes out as 217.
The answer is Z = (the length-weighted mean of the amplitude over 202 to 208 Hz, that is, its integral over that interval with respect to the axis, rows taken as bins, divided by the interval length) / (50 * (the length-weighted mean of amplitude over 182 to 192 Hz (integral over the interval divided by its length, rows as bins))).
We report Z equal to 0.0101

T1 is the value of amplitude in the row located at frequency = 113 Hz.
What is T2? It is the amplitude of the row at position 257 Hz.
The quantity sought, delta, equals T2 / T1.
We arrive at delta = 1.01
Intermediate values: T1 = 269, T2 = 273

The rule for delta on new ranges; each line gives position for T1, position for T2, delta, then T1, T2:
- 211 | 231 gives 1.36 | 198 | 270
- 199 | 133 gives 1.18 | 197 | 233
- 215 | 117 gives 1.15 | 240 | 277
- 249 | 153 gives 0.83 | 264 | 218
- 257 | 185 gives 0.97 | 273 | 265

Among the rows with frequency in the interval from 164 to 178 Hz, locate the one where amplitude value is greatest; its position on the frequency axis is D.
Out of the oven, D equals 167 Hz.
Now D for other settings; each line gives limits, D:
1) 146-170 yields 167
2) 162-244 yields 167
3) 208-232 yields 221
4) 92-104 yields 103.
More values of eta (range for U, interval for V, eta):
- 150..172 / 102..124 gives 10.83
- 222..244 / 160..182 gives 10.93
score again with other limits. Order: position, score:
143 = 80089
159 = 61009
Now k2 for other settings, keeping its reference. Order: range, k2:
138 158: 157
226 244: 241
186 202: 201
